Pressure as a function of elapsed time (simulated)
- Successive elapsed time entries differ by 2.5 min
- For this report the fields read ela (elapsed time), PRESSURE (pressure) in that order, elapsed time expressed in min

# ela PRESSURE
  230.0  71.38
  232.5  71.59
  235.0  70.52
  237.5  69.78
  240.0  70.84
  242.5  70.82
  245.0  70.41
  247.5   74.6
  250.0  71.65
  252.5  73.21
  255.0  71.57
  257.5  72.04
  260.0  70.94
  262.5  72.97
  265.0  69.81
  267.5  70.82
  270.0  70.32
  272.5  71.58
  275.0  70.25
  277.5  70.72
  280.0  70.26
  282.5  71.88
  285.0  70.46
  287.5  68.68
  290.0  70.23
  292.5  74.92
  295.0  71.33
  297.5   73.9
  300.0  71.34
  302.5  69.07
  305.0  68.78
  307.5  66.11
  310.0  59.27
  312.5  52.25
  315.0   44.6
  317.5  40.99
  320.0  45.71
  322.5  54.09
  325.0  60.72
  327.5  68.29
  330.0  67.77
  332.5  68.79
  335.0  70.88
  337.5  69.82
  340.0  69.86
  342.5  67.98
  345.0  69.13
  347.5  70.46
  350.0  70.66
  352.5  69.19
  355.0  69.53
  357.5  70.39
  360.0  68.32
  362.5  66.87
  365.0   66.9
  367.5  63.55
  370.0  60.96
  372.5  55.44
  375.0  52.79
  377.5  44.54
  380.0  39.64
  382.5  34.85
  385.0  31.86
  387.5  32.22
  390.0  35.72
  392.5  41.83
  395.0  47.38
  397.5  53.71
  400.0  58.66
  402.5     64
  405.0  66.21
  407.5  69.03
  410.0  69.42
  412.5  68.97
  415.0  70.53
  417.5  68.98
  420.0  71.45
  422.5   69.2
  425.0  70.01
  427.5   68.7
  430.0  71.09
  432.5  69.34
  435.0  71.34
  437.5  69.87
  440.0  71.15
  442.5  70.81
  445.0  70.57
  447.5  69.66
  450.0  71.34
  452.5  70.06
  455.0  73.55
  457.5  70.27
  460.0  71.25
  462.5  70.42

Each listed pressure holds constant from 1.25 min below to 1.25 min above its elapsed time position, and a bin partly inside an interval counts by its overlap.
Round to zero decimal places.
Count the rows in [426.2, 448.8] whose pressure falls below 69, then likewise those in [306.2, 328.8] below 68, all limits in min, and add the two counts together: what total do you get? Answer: 9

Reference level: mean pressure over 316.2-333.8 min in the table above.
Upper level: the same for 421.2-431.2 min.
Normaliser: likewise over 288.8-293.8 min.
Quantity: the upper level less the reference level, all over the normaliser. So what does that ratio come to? 0.16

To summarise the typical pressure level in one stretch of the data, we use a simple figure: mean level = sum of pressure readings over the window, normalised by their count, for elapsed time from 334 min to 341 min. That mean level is 70.2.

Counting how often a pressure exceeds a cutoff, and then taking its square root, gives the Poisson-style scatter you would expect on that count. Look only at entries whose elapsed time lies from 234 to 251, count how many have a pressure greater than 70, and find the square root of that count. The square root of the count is 2.4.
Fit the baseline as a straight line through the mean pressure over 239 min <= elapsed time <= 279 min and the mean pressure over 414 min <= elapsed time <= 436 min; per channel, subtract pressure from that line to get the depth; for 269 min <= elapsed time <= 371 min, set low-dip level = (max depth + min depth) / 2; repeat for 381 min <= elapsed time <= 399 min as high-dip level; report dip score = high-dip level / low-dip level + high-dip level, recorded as 30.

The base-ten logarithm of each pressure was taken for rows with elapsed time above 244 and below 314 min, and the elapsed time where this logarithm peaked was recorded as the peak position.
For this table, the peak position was 292.5 min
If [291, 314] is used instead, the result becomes 292.5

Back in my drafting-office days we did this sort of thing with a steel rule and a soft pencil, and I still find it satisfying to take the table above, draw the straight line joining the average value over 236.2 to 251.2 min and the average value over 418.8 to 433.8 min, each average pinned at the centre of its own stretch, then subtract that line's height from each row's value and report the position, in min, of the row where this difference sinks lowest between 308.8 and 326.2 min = 317.5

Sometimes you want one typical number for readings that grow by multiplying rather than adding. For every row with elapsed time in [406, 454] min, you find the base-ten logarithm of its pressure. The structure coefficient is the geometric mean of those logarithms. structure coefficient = 1.85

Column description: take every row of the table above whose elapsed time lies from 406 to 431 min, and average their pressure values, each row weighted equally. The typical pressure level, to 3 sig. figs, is 69.7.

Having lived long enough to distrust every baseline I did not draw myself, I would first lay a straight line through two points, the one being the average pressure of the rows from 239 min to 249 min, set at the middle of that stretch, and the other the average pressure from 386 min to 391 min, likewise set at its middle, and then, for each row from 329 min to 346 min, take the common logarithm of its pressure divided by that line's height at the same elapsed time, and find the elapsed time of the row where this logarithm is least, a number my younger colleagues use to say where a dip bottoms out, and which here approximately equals 330.0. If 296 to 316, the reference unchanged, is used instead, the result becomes 315.0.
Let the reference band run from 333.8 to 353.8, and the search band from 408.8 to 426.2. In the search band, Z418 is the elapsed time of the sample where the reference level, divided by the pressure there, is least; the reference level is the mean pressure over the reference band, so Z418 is 420.0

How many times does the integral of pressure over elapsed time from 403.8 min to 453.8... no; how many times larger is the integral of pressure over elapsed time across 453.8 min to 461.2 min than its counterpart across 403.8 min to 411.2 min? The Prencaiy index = 1.05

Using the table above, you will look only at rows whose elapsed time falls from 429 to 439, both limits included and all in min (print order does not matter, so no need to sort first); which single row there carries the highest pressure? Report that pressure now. 71.34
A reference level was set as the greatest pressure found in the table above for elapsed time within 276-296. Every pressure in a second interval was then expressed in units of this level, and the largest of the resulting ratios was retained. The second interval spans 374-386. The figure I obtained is 0.70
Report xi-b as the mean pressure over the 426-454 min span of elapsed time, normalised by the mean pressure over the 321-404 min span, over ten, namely 0.120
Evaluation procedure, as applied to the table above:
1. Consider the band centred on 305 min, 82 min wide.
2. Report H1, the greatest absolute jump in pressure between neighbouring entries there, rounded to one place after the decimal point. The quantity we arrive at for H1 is 8.4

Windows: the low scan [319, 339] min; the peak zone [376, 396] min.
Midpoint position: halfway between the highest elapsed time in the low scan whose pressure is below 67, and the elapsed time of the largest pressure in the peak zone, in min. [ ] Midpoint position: 360.0 min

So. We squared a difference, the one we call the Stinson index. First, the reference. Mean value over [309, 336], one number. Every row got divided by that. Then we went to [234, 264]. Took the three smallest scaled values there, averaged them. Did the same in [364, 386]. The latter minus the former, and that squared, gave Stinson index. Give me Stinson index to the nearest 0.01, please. 0.37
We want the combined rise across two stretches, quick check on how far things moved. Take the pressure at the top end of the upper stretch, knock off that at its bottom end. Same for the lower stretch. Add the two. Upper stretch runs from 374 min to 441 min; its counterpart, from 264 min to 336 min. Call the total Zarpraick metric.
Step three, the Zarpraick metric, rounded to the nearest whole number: 19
